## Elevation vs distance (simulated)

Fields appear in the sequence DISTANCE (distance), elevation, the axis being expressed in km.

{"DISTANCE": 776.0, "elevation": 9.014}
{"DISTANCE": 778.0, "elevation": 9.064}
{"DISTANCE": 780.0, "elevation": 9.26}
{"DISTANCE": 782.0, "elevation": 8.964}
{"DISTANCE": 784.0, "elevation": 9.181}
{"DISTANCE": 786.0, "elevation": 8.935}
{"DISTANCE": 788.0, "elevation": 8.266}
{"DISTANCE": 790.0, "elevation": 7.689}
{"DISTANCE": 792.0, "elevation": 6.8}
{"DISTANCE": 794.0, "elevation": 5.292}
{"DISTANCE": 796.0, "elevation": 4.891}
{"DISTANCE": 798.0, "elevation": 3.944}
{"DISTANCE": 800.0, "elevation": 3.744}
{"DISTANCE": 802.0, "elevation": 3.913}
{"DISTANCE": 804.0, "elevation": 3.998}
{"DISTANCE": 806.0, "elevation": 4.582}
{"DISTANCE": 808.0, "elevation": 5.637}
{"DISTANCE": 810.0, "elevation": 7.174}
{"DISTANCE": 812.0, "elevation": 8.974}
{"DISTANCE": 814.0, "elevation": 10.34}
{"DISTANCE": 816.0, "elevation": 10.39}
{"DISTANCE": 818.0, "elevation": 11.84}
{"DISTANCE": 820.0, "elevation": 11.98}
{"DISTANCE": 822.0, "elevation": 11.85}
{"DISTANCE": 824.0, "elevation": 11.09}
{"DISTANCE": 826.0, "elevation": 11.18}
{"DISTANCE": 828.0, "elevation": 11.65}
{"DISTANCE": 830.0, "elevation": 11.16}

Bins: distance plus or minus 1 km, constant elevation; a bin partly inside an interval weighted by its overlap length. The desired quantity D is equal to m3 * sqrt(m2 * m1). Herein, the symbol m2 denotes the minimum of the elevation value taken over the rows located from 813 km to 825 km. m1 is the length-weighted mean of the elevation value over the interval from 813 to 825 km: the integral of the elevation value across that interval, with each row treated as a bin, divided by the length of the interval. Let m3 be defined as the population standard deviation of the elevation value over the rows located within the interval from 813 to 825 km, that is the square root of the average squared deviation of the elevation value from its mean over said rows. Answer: 7.4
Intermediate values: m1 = 11.2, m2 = 10.34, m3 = 0.7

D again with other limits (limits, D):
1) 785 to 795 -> 7.9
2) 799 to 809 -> 2.8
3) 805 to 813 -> 9.1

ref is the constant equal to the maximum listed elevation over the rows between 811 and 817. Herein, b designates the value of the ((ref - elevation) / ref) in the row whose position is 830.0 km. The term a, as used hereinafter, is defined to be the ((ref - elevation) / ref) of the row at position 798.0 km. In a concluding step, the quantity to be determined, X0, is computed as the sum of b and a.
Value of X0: 0.55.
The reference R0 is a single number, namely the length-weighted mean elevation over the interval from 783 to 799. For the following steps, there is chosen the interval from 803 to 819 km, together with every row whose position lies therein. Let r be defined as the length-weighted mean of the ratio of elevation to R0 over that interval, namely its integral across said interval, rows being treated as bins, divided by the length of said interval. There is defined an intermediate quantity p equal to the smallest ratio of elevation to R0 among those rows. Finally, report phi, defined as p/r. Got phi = 0.51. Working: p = 0.58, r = 1.14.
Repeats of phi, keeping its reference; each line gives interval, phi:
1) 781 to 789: 0.94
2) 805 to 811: 0.79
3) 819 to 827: 0.96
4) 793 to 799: 0.84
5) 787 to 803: 0.67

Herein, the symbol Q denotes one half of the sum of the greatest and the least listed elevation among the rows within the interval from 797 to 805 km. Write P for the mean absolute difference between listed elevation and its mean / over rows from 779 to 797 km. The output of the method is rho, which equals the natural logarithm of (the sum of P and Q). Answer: 1.65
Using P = 1.4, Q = 3.9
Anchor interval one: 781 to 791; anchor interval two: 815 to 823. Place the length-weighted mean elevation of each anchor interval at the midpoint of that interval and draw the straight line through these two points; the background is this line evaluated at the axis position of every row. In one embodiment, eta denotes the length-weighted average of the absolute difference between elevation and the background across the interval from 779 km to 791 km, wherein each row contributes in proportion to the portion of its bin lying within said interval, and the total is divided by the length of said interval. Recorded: 0.8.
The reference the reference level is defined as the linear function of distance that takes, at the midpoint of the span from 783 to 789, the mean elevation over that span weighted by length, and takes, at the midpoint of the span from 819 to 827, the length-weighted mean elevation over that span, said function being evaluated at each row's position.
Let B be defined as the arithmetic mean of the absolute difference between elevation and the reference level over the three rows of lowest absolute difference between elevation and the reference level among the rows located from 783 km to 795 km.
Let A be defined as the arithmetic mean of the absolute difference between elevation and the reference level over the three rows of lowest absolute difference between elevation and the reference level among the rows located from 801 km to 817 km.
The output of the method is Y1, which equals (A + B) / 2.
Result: 0.70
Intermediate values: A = 0.96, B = 0.5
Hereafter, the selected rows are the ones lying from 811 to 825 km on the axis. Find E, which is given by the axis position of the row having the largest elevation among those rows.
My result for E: 820.0 km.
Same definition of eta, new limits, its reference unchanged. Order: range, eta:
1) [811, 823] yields 0.7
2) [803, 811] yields 5.1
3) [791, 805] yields 5.0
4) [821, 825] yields 0.5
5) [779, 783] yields 0.9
